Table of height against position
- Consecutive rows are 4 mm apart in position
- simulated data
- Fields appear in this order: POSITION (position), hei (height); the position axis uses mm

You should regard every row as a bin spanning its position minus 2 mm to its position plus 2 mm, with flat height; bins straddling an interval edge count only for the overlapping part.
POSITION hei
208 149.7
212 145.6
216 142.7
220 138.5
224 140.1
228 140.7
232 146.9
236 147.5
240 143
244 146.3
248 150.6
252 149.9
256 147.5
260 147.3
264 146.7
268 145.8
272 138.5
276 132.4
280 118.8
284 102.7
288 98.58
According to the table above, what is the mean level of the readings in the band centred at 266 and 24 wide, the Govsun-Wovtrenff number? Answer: 143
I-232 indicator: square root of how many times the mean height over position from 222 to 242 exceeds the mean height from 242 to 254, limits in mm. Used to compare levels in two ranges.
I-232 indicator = 0.98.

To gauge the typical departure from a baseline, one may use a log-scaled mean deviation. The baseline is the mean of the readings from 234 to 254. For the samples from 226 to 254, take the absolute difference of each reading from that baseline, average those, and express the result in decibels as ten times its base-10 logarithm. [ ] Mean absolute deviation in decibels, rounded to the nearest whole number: 4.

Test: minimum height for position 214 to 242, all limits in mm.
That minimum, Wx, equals 138.5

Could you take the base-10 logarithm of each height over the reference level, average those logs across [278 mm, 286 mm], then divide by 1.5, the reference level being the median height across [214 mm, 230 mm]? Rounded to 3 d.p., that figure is -0.069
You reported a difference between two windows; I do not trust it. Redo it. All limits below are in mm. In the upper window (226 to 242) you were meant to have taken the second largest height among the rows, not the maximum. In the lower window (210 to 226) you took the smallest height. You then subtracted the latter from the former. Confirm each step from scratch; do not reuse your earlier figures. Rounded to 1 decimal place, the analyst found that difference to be 8.4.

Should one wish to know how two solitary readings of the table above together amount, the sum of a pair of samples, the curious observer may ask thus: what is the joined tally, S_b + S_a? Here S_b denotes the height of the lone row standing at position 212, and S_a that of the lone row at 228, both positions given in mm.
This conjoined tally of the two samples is 286.3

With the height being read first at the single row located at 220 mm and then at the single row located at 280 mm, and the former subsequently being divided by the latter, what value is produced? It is 1.17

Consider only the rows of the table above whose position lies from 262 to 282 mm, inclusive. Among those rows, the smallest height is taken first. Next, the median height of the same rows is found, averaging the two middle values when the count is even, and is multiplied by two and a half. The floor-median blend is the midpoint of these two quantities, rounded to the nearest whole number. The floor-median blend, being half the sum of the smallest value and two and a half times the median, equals 233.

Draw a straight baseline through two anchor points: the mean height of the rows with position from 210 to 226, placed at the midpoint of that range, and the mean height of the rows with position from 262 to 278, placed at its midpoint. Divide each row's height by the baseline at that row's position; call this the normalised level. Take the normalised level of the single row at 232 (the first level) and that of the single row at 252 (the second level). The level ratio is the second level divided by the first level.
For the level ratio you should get 1.023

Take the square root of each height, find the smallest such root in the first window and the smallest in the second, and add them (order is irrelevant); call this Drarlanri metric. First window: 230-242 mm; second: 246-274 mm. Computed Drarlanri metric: 23.7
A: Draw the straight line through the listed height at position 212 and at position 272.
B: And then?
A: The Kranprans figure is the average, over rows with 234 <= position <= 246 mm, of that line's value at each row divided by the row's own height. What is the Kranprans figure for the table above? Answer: 0.98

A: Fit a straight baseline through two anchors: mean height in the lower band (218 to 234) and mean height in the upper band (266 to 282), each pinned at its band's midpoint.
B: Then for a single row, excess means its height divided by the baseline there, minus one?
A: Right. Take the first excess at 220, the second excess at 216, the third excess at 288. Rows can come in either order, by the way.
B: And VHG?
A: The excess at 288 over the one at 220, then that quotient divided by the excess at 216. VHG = -2846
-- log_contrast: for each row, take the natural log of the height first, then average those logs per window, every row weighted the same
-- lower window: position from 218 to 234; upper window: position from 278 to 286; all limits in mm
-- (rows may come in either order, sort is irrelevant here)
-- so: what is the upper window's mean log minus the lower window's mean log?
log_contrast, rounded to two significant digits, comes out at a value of -0.25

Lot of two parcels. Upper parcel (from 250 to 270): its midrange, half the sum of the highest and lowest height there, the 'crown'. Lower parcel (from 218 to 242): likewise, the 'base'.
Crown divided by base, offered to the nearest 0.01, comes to 1.03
